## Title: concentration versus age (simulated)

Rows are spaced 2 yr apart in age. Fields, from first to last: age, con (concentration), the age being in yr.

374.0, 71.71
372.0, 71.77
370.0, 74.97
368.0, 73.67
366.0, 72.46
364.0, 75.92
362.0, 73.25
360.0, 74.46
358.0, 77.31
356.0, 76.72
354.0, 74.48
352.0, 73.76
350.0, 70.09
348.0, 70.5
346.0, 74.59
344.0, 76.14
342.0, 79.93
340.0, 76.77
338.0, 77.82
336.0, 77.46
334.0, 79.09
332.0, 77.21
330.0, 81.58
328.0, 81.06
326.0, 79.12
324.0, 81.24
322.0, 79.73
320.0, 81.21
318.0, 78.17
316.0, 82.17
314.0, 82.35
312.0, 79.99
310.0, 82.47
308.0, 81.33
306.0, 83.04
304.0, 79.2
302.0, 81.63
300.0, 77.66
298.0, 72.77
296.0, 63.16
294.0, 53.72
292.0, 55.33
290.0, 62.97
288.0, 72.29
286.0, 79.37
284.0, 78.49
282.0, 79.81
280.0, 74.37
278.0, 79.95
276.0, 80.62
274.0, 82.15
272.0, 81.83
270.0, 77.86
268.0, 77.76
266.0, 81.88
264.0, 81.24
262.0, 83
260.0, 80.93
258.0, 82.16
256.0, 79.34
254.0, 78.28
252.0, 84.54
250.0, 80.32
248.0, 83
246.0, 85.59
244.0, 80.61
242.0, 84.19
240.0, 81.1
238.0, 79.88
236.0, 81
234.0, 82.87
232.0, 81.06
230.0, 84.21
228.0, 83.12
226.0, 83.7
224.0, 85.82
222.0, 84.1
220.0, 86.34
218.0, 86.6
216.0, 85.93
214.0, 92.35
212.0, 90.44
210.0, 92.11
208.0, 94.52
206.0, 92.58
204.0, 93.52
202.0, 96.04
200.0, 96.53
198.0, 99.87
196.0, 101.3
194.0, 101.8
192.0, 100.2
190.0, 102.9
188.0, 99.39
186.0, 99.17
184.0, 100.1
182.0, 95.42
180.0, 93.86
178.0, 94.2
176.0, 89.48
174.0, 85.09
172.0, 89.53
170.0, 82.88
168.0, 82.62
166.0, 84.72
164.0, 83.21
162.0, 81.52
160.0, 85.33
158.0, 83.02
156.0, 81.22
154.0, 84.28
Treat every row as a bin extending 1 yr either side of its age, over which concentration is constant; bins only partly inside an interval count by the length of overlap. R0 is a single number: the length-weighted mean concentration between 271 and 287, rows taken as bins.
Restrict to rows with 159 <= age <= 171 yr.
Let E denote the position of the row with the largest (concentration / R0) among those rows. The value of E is 160.0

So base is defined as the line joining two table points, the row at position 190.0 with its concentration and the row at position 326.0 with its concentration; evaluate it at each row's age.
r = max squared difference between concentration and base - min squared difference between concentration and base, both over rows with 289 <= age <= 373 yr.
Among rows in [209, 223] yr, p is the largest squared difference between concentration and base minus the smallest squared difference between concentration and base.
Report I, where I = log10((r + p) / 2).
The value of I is 2.74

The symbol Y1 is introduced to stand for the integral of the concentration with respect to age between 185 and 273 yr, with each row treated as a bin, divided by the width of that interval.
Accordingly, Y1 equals 87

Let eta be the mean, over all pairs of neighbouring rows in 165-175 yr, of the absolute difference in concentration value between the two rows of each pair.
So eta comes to 3.4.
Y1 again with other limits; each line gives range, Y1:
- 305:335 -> 81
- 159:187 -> 89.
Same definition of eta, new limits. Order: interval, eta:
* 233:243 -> 1.8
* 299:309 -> 3.0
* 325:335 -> 2.2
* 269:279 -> 1.6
